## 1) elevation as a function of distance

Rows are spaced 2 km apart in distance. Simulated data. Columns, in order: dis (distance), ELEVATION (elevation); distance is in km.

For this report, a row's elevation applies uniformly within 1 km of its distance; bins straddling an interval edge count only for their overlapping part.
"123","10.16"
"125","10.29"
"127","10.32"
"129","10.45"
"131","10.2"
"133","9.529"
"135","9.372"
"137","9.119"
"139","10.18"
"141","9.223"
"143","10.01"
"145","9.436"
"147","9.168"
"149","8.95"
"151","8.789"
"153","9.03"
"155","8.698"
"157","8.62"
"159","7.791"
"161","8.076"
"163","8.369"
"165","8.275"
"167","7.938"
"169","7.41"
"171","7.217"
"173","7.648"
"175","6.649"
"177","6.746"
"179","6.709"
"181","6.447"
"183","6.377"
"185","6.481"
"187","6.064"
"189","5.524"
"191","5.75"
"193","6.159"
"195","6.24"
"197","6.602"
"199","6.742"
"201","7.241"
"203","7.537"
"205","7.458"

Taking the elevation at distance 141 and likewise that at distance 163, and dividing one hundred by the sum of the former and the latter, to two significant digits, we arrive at 5.7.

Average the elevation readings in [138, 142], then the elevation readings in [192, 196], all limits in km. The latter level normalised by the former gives 0.64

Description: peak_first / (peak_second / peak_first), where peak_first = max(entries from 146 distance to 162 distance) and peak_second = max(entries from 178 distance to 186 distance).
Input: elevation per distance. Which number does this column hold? 12.5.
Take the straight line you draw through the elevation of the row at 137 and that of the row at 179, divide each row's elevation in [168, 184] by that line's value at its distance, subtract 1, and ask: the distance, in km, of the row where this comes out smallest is 175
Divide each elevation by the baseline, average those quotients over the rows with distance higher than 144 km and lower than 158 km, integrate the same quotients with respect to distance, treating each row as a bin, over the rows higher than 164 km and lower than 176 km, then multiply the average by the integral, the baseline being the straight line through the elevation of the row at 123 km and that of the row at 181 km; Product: 14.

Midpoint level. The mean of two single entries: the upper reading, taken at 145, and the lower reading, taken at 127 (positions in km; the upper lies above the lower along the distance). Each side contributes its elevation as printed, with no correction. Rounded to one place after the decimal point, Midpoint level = 9.9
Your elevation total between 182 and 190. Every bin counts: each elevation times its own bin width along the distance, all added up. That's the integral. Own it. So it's 49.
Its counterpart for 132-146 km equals 134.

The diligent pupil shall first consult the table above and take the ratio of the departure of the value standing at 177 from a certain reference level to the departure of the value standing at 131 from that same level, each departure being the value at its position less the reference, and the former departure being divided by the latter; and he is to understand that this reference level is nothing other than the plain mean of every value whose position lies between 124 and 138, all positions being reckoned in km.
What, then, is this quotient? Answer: -10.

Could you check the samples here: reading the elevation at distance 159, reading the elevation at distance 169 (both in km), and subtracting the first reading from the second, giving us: -0.38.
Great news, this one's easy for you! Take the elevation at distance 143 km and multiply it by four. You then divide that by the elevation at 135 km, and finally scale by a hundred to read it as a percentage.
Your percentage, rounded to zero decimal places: 427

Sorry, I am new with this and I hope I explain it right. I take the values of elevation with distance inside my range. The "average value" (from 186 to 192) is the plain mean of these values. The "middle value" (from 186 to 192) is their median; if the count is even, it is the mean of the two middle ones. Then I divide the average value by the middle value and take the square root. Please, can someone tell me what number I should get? 1.00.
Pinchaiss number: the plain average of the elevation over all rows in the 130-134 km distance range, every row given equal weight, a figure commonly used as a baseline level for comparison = 9.9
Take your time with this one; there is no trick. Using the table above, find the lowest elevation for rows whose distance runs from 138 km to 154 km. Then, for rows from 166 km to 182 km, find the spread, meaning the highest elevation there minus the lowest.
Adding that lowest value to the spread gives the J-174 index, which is 10.3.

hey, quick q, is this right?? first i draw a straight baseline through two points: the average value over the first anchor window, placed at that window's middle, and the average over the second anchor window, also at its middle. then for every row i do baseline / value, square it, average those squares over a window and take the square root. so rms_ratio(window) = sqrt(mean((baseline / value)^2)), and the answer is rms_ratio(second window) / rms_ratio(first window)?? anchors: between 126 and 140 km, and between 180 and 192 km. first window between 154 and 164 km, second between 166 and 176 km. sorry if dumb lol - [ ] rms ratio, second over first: 1.01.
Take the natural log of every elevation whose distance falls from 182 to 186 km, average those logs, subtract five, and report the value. -3.14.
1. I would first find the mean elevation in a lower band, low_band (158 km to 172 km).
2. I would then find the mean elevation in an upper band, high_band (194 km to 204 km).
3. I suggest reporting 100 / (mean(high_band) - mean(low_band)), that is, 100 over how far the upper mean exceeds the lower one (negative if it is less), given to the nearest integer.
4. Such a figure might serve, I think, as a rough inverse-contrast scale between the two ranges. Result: -100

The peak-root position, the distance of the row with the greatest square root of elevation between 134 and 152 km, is 139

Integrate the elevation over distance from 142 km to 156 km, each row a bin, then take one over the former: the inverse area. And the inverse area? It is 0.008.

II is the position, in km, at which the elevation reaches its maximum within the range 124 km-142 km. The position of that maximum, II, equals 129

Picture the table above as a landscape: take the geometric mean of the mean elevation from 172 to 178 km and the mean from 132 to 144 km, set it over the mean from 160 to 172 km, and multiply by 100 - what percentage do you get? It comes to 104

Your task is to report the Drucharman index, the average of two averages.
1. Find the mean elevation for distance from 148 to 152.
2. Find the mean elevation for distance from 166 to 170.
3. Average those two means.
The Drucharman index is 8.27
